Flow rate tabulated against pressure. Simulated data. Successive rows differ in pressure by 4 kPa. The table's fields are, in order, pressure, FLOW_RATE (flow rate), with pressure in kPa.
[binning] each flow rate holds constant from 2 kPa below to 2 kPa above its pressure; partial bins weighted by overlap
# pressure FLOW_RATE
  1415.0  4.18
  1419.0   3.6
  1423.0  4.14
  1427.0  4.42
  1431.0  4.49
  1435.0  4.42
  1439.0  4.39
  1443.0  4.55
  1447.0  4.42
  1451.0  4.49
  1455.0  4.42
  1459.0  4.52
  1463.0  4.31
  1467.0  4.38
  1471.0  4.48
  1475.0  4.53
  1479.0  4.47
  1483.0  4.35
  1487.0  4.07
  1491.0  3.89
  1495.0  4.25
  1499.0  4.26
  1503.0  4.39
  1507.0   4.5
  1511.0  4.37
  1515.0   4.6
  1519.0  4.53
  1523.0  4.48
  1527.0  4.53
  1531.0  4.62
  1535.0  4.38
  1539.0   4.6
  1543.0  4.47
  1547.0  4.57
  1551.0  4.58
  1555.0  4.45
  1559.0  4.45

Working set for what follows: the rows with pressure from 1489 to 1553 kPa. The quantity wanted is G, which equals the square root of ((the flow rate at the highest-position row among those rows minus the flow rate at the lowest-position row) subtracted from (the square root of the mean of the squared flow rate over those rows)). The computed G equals 1.94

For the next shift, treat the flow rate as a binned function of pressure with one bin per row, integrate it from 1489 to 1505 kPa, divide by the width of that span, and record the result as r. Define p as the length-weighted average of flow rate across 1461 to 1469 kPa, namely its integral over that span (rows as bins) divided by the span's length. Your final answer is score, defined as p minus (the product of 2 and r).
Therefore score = -4.05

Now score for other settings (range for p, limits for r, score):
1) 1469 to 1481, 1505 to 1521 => -4.51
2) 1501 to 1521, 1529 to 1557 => -4.57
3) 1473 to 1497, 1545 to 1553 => -4.89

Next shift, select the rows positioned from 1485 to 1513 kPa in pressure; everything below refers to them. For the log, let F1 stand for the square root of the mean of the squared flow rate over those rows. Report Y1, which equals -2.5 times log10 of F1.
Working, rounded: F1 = 4.25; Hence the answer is -1.57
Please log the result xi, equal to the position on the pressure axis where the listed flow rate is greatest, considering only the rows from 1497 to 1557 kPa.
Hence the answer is 1531.0 kPa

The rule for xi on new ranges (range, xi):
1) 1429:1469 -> 1443.0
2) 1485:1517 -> 1515.0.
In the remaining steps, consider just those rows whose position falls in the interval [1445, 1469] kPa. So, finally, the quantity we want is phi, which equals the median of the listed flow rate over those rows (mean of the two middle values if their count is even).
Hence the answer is 4.42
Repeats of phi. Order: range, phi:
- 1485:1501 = 4.16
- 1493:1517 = 4.38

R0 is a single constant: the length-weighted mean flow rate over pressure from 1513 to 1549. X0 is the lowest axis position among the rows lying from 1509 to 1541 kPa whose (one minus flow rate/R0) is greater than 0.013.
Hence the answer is 1511.0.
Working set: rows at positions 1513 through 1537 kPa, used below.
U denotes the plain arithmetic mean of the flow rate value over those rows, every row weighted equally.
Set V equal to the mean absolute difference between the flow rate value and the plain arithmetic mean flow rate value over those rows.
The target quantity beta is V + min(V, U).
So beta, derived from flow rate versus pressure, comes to 0.124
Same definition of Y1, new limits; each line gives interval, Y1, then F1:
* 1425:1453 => -1.62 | 4.45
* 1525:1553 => -1.64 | 4.54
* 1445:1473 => -1.62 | 4.43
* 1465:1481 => -1.62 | 4.47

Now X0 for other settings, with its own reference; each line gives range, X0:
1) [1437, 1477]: 1439.0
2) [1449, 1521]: 1455.0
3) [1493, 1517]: 1495.0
